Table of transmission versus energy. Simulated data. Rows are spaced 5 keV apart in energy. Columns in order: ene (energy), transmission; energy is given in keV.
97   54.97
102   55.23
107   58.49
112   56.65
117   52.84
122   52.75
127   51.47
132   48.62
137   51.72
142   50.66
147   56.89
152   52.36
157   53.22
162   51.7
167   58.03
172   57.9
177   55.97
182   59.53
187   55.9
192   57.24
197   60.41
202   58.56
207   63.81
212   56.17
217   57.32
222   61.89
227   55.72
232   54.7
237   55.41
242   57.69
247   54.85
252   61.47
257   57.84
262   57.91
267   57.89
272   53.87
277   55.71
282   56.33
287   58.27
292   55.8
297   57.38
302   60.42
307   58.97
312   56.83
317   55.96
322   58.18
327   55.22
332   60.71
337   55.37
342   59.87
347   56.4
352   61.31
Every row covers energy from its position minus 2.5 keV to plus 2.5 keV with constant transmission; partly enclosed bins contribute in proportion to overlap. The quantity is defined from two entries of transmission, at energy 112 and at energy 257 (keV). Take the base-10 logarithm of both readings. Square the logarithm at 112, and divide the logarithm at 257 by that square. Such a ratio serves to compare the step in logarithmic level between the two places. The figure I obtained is 0.5733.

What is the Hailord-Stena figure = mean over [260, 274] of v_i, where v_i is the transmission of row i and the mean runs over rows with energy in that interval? 56.6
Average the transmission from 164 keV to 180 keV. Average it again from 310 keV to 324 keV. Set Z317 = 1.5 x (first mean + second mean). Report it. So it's 171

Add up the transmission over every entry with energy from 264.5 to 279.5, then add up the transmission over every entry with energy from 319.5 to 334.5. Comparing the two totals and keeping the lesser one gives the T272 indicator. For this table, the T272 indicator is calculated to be 167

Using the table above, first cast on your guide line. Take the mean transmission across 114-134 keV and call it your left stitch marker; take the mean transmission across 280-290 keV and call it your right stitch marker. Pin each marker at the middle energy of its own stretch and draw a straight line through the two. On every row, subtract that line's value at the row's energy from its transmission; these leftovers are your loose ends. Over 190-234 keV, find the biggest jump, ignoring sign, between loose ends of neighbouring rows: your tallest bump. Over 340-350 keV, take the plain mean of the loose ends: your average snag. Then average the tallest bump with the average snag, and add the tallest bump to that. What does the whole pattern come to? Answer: 11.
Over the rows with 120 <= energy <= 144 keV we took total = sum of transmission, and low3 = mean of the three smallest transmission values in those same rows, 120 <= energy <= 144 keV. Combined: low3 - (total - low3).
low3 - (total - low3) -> -155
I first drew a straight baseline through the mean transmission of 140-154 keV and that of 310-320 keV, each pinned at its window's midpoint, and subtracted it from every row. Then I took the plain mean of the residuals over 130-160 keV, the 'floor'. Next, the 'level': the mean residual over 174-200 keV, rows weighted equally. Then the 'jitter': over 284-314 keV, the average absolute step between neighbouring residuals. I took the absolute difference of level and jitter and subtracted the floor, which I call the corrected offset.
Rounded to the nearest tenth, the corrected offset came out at 2.6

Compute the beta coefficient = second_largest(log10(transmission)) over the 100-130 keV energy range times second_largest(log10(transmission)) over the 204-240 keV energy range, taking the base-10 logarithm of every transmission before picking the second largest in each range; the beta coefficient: 3.141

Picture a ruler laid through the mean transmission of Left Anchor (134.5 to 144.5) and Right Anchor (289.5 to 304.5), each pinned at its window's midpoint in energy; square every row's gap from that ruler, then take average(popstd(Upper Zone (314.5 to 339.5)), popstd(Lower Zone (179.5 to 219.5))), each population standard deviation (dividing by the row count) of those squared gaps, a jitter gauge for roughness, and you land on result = 17.9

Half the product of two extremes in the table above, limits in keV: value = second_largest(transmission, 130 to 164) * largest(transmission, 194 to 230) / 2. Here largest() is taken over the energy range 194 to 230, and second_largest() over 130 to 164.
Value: 1698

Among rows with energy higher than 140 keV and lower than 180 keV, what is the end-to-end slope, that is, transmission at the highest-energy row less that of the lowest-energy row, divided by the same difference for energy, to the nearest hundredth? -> 0.15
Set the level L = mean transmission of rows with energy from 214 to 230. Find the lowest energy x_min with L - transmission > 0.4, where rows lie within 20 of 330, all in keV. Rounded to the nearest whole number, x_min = 312 keV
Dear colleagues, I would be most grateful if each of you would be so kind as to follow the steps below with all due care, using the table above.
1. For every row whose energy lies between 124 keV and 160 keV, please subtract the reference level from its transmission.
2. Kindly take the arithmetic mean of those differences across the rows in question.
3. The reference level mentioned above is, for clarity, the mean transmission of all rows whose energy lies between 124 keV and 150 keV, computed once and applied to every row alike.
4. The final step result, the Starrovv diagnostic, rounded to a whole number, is 0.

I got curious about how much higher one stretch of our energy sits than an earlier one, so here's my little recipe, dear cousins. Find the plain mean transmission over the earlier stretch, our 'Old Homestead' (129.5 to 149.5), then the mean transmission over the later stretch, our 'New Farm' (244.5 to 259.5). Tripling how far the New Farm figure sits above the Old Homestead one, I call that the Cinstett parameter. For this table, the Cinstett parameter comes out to 18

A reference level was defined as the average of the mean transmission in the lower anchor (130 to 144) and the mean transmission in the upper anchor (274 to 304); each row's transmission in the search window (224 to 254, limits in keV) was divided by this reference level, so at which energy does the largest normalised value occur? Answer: 252 keV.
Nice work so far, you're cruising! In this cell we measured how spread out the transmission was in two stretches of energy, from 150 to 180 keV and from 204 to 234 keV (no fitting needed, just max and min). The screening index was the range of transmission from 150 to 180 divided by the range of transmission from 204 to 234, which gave 0.69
